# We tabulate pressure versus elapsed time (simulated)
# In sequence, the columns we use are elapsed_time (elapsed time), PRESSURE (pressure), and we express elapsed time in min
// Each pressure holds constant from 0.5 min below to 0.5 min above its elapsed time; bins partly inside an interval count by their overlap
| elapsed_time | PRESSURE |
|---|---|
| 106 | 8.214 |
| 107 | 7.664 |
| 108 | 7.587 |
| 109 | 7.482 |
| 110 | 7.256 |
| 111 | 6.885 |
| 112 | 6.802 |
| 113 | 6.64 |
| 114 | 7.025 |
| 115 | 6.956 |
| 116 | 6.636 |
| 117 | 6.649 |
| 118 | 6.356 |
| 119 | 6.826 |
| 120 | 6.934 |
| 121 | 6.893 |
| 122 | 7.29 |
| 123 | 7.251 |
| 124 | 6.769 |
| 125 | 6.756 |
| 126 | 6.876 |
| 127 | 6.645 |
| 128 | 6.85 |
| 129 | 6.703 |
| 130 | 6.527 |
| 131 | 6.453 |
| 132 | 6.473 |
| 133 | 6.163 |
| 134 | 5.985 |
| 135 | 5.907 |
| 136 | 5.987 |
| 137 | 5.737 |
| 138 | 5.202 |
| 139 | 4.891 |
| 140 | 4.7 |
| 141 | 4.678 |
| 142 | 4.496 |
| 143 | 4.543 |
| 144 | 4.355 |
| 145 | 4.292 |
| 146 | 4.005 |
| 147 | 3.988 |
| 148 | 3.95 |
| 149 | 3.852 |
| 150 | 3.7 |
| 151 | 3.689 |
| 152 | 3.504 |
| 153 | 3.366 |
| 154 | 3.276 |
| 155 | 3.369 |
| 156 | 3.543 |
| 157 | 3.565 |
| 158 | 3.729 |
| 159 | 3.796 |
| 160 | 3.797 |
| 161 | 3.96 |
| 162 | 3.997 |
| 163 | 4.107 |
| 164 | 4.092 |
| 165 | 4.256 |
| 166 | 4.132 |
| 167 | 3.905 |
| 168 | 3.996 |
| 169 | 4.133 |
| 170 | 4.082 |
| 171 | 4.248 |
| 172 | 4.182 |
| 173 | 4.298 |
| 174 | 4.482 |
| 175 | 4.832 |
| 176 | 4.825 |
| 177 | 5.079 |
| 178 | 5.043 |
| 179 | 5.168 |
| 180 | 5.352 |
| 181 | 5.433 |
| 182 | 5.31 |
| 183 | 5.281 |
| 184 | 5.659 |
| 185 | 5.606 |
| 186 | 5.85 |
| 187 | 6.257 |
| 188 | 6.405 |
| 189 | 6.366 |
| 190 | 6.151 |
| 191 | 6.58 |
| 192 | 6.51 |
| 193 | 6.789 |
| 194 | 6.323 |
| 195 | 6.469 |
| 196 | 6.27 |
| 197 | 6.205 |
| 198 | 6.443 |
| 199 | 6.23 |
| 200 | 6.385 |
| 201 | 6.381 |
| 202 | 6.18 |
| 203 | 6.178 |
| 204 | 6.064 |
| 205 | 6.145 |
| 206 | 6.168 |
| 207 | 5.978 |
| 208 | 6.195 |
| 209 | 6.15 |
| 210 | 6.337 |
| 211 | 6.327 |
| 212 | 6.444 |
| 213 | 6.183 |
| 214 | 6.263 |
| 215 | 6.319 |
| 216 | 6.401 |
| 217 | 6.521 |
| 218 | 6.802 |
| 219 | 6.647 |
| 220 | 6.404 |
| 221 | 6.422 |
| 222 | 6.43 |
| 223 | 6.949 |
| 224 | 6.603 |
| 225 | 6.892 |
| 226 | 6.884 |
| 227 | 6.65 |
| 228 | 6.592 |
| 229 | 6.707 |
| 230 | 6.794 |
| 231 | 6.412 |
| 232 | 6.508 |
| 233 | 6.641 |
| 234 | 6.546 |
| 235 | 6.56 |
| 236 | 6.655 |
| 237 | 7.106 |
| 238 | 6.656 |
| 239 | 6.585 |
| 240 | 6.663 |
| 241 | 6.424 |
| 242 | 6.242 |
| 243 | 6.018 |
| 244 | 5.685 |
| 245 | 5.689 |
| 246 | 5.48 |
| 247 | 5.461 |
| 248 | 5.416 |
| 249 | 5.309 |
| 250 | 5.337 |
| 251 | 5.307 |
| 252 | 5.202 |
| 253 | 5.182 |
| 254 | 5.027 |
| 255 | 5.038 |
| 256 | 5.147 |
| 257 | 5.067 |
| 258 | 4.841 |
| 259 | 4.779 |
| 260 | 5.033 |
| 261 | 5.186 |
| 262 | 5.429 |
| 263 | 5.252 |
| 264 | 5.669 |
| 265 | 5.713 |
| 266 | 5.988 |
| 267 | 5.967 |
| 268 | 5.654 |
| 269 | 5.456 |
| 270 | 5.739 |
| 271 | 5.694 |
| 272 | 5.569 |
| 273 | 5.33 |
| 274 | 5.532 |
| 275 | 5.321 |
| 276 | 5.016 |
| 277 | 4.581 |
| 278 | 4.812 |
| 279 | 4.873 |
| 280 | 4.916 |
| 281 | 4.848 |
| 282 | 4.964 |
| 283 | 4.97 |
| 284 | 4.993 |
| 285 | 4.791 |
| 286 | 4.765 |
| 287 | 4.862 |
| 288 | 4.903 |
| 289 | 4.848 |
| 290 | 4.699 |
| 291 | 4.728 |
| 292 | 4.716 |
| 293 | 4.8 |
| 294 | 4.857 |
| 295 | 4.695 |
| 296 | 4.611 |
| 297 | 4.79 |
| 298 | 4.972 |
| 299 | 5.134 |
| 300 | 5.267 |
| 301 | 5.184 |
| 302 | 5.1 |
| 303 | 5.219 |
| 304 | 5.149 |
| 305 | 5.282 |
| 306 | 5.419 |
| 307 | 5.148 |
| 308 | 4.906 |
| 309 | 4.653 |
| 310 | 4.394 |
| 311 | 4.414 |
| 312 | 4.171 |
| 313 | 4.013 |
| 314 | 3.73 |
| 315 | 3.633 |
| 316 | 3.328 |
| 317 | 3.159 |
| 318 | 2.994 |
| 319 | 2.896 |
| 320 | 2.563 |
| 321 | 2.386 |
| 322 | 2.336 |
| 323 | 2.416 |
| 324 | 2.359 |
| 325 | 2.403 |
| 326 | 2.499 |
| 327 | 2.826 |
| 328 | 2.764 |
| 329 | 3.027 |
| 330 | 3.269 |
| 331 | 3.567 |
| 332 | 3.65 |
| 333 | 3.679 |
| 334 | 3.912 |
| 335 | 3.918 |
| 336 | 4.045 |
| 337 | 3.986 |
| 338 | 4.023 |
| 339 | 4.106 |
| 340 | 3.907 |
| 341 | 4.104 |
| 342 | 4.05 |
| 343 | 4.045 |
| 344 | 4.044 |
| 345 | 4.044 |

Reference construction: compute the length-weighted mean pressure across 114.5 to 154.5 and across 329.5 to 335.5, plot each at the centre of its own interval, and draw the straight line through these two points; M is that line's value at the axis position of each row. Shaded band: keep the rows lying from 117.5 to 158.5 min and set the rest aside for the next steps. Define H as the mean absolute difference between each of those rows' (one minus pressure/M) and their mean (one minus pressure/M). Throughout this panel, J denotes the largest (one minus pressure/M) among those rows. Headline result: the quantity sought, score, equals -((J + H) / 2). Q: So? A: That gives -0.301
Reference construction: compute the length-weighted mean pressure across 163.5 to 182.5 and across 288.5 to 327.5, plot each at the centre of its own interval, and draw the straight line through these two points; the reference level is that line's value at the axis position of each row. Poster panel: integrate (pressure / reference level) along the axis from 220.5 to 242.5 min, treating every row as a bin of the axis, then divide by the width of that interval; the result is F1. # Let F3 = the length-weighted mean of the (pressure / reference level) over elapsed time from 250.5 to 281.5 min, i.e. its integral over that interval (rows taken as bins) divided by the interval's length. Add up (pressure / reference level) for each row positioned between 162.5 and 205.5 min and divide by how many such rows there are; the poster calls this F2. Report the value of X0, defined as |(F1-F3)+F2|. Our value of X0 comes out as 1.48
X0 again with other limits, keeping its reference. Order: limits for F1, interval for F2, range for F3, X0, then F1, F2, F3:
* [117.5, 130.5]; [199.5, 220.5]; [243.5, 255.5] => 1.62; 1.44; 1.42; 1.24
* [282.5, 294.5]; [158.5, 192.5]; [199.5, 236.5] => 0.77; 1.15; 1.08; 1.46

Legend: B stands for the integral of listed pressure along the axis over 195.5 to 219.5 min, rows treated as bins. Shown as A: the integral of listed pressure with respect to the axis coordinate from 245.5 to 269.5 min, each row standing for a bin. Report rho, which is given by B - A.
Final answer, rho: 23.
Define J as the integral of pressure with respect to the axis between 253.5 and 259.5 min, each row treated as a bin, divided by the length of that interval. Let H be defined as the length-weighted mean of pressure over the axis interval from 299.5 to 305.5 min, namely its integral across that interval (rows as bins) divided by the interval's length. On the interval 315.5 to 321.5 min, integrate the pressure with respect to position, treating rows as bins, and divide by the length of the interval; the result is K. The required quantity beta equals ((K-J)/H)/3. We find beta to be -0.13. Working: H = 5.2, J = 5.0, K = 2.9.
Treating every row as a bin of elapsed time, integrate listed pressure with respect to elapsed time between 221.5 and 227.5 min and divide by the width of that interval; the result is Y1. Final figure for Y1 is 6.7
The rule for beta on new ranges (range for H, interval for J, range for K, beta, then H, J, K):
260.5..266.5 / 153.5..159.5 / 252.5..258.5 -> 0.09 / 5.5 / 3.5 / 5.1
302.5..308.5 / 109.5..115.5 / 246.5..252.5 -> -0.10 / 5.2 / 6.9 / 5.3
